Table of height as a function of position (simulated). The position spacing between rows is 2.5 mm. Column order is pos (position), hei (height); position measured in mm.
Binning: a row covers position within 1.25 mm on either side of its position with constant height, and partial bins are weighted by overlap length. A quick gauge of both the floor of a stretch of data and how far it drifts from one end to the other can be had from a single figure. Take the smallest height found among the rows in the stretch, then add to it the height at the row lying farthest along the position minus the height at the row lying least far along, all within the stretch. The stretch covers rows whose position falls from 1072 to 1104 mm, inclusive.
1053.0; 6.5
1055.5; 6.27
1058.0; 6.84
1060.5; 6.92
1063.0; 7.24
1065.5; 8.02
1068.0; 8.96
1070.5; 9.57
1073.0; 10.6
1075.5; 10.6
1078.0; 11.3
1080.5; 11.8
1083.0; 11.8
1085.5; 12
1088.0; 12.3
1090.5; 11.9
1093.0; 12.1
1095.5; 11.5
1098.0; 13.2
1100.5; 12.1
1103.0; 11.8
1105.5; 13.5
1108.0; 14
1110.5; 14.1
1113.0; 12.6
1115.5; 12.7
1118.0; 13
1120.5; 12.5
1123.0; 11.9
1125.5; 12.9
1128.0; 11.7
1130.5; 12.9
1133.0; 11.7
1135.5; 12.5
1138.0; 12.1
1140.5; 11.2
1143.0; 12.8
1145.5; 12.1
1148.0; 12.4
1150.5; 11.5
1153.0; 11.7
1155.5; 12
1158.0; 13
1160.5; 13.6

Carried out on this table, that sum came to 11.8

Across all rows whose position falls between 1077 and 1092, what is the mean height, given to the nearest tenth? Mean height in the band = 11.9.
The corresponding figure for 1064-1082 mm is 10.1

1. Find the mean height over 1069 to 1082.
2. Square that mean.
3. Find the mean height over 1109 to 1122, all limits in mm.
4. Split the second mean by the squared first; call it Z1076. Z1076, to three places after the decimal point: 0.112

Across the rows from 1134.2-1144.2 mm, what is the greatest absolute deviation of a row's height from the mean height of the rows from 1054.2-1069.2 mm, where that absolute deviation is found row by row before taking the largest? 5.4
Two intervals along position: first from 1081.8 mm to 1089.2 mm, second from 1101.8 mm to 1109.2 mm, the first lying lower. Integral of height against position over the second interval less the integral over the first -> 8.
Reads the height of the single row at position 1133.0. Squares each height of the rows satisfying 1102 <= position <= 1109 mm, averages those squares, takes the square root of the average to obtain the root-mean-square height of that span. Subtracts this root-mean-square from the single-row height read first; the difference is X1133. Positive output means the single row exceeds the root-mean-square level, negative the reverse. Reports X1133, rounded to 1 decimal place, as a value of -1.4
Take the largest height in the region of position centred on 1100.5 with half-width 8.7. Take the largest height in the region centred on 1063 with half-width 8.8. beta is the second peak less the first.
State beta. -4.4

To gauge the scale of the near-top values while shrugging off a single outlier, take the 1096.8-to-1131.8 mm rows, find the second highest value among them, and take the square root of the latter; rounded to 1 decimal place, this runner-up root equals 3.7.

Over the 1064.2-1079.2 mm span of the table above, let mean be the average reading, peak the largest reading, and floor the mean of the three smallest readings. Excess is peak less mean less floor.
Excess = -7.4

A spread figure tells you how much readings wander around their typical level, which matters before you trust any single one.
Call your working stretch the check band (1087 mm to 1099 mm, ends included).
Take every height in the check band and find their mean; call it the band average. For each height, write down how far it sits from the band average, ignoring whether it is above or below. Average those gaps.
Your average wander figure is 0.44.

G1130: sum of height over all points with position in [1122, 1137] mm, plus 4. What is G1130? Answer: 78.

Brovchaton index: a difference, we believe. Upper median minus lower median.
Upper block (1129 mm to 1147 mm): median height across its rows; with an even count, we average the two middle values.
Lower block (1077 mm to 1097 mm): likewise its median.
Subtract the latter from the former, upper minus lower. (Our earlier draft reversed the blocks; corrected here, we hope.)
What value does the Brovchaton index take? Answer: 0.25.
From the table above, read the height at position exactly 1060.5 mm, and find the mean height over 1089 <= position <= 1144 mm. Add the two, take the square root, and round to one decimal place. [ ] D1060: 4.4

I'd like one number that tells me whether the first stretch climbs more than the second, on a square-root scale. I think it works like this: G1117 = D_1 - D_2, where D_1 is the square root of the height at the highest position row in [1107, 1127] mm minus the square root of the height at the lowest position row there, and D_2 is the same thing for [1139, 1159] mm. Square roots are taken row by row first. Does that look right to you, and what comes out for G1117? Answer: -0.4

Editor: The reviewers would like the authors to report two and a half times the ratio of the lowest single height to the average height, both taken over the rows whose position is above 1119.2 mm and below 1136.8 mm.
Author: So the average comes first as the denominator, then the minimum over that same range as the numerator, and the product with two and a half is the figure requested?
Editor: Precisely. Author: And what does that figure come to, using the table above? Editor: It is 2.38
